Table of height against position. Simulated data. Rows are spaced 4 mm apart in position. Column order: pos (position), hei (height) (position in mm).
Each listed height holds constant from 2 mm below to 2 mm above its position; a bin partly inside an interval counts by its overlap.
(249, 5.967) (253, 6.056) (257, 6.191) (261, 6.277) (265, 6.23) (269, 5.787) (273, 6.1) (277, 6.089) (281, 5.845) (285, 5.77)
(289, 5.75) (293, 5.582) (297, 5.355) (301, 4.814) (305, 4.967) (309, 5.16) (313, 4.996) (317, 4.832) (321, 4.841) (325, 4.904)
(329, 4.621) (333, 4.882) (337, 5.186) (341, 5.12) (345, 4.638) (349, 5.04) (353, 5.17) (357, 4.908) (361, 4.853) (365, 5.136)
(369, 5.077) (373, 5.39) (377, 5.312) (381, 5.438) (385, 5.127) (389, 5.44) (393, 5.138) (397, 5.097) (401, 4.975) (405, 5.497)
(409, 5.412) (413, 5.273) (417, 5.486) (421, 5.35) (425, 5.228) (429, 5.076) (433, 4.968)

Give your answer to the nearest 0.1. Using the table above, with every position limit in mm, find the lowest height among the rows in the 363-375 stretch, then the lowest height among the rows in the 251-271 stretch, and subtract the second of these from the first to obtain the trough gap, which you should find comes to -0.7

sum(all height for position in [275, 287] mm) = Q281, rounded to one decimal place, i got 17.7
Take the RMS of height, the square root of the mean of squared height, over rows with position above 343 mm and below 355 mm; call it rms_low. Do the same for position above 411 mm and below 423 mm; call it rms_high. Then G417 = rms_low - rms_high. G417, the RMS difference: -0.4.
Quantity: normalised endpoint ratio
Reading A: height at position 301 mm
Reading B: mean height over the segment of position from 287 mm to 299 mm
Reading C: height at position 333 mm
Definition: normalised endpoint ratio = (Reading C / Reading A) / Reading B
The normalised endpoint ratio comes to 0.182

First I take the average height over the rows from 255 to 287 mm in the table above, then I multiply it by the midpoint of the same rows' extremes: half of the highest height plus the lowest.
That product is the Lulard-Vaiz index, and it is 36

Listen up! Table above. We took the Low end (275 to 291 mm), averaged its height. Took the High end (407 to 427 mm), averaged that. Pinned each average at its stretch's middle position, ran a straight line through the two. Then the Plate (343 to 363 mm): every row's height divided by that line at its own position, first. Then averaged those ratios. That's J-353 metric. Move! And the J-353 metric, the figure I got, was 0.88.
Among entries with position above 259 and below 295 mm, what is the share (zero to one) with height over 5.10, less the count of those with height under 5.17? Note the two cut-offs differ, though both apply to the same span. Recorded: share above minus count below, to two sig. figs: 1.0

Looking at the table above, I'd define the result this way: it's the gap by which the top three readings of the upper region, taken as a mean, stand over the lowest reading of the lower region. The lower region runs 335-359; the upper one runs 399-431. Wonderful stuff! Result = 0.83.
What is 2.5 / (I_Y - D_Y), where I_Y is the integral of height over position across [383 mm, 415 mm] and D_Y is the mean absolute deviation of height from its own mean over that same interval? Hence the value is 0.0149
